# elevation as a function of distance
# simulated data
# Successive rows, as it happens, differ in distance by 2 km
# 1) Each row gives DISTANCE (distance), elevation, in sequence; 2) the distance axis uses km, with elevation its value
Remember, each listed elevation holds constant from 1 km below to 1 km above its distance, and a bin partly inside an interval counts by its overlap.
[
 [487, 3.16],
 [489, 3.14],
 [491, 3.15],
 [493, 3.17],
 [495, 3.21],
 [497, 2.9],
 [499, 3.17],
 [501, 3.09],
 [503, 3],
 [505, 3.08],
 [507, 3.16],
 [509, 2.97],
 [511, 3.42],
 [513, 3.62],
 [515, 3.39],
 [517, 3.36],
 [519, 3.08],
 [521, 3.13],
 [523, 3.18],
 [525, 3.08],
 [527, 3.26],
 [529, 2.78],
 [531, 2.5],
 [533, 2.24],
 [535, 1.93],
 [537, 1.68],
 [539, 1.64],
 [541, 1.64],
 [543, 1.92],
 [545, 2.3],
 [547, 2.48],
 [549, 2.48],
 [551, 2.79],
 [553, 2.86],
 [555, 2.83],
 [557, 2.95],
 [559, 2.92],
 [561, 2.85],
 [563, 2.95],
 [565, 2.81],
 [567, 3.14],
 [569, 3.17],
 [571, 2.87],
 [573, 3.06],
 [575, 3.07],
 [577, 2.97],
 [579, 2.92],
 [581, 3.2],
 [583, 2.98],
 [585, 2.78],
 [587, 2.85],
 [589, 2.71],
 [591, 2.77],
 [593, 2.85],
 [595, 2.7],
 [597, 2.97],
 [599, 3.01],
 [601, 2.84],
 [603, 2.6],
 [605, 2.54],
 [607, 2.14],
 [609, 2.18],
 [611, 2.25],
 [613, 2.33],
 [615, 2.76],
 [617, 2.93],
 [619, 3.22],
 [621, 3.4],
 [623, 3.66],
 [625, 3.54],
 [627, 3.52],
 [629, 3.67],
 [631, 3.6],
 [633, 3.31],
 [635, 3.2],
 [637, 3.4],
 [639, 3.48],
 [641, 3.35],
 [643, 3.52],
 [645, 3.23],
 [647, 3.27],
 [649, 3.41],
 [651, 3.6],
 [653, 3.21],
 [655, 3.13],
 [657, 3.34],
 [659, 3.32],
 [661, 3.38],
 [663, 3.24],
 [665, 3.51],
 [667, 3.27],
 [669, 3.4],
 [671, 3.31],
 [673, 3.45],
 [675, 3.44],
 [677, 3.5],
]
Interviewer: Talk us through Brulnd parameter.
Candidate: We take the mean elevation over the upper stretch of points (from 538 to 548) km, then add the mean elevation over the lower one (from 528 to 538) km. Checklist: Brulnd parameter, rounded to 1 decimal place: 4.2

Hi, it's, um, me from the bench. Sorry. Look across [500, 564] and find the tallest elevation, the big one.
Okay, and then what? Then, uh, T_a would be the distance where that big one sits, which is 513 km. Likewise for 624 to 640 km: 629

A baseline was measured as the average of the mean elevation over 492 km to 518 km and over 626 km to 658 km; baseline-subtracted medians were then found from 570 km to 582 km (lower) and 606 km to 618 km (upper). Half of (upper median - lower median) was -0.36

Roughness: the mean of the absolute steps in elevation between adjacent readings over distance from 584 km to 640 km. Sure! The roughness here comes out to 0.157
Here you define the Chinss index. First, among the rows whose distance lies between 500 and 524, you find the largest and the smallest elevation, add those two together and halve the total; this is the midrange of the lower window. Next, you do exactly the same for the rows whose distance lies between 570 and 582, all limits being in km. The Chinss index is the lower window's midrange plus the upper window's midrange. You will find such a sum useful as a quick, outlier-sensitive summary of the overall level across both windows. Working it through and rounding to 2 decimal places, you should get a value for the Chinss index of 6.33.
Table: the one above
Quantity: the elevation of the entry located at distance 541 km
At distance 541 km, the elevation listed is 1.64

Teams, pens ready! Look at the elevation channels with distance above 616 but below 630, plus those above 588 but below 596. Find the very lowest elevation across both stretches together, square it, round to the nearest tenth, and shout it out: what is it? 7.3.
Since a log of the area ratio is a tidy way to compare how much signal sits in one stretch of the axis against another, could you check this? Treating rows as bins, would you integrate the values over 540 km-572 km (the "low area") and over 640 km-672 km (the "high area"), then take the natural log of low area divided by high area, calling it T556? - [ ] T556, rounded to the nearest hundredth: -0.22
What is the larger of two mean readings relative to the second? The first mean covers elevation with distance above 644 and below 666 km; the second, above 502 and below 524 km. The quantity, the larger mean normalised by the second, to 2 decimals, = 1.04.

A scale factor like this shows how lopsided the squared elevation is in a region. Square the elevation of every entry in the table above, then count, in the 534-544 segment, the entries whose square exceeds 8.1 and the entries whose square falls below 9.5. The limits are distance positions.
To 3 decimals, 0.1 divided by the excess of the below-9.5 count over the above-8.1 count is 0.020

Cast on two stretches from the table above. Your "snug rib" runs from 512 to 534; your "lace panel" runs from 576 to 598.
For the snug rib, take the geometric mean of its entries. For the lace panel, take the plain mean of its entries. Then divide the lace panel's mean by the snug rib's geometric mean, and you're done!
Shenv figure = 0.95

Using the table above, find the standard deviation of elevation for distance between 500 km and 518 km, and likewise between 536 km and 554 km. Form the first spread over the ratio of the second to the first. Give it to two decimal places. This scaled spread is 0.10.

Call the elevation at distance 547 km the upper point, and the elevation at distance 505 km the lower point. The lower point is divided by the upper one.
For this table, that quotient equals 1.2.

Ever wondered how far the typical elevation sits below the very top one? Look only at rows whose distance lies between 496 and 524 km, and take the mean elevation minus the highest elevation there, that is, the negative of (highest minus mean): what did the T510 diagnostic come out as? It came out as -0.44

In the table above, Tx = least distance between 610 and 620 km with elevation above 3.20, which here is 619 km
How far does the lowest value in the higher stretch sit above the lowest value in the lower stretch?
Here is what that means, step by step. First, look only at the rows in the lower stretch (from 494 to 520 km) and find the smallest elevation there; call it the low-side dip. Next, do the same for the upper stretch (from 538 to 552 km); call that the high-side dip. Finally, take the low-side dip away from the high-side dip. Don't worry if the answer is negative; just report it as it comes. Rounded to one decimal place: -1.3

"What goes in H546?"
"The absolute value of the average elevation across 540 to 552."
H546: 2.3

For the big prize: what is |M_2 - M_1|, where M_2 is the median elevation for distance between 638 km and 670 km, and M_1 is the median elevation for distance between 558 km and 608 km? 0.5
